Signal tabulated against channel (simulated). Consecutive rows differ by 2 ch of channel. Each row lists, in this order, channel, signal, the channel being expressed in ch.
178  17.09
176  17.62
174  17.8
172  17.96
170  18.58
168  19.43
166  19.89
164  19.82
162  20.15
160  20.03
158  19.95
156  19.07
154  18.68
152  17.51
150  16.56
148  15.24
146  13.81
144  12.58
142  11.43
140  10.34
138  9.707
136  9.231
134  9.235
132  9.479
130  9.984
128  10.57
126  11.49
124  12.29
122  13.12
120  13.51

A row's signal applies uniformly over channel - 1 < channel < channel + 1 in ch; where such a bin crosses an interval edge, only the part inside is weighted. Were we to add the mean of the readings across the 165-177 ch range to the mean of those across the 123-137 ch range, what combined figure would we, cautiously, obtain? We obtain 28.9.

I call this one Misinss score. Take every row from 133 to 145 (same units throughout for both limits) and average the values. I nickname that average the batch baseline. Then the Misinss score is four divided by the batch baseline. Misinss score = 0.384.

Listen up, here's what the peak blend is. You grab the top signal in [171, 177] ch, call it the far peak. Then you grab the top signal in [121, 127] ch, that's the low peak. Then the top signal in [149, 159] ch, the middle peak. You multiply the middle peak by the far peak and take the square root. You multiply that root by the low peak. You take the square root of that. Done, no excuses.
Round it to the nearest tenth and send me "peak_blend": 15.8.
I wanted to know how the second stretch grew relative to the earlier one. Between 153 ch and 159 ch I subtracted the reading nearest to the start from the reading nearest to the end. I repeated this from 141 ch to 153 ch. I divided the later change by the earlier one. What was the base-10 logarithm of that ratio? -0.7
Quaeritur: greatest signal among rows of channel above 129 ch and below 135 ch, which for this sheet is 9.984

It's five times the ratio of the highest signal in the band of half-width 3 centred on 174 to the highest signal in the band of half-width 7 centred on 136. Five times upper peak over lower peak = 7.86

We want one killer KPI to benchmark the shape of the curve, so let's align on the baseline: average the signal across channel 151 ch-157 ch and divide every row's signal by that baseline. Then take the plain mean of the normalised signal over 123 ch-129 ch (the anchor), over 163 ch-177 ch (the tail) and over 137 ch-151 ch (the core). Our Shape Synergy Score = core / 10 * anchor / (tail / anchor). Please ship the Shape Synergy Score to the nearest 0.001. 0.026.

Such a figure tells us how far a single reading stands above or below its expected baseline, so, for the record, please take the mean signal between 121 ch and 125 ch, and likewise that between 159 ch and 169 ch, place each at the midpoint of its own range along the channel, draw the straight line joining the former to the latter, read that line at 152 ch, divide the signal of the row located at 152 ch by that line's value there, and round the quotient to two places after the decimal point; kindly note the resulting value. 0.99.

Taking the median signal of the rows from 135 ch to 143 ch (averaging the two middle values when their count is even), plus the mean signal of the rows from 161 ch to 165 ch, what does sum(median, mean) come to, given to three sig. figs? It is 30.0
